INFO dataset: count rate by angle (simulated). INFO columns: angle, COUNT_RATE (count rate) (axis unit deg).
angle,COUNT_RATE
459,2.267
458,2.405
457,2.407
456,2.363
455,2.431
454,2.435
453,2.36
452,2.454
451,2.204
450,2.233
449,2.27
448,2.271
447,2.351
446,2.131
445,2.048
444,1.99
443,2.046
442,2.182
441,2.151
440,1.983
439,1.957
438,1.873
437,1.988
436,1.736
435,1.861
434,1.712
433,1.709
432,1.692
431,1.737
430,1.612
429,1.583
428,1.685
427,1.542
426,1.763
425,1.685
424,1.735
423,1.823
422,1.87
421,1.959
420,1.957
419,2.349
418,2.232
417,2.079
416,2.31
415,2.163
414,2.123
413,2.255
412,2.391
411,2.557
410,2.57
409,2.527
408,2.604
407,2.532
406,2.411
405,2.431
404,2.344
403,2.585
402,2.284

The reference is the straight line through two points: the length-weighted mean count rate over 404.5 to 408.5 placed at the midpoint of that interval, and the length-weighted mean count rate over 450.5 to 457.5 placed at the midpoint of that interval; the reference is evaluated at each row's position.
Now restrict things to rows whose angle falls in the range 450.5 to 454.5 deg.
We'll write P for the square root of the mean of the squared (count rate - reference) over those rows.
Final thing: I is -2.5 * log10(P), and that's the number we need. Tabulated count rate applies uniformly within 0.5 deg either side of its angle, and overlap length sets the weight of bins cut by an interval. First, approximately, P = 0.10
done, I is 2.5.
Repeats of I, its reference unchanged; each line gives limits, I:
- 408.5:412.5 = 2.8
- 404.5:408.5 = 2.7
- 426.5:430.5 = 0.2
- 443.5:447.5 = 1.3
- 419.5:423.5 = 0.6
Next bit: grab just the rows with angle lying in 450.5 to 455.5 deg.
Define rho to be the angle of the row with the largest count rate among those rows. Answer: 452 deg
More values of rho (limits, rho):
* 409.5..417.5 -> 410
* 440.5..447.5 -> 447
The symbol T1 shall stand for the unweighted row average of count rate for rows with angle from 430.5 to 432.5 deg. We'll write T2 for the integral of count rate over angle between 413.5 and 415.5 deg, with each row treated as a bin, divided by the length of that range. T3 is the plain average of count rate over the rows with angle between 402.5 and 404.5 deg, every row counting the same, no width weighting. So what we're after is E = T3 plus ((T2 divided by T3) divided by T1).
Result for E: 2.97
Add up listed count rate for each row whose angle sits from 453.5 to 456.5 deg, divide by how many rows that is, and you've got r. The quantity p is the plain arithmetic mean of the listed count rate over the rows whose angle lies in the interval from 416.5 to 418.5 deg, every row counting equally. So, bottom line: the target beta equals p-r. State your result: -0.3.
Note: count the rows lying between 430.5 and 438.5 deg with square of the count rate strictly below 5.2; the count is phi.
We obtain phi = 8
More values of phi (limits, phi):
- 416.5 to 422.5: 5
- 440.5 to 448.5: 7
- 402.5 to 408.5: 0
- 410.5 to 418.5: 5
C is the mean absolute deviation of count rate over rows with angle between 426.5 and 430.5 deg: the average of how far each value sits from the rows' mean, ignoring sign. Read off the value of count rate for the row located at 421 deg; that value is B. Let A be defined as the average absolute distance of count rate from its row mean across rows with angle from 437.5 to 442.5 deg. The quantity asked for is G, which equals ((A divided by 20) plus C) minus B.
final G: -1.9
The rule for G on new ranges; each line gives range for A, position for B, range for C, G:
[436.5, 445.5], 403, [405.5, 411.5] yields -2.5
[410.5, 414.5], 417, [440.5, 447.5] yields -2.0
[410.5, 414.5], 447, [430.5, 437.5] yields -2.3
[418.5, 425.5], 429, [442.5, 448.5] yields -1.5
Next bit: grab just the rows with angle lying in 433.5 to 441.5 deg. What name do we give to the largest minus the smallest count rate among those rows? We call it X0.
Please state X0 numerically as 0.44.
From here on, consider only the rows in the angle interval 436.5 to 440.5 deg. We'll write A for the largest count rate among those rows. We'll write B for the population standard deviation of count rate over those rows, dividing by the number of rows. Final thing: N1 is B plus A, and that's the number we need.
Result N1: 2.03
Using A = 1.988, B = 0.05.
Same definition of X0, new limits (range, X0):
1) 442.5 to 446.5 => 0.14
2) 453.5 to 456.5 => 0.07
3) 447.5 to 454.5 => 0.25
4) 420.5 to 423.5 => 0.14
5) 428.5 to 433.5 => 0.15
